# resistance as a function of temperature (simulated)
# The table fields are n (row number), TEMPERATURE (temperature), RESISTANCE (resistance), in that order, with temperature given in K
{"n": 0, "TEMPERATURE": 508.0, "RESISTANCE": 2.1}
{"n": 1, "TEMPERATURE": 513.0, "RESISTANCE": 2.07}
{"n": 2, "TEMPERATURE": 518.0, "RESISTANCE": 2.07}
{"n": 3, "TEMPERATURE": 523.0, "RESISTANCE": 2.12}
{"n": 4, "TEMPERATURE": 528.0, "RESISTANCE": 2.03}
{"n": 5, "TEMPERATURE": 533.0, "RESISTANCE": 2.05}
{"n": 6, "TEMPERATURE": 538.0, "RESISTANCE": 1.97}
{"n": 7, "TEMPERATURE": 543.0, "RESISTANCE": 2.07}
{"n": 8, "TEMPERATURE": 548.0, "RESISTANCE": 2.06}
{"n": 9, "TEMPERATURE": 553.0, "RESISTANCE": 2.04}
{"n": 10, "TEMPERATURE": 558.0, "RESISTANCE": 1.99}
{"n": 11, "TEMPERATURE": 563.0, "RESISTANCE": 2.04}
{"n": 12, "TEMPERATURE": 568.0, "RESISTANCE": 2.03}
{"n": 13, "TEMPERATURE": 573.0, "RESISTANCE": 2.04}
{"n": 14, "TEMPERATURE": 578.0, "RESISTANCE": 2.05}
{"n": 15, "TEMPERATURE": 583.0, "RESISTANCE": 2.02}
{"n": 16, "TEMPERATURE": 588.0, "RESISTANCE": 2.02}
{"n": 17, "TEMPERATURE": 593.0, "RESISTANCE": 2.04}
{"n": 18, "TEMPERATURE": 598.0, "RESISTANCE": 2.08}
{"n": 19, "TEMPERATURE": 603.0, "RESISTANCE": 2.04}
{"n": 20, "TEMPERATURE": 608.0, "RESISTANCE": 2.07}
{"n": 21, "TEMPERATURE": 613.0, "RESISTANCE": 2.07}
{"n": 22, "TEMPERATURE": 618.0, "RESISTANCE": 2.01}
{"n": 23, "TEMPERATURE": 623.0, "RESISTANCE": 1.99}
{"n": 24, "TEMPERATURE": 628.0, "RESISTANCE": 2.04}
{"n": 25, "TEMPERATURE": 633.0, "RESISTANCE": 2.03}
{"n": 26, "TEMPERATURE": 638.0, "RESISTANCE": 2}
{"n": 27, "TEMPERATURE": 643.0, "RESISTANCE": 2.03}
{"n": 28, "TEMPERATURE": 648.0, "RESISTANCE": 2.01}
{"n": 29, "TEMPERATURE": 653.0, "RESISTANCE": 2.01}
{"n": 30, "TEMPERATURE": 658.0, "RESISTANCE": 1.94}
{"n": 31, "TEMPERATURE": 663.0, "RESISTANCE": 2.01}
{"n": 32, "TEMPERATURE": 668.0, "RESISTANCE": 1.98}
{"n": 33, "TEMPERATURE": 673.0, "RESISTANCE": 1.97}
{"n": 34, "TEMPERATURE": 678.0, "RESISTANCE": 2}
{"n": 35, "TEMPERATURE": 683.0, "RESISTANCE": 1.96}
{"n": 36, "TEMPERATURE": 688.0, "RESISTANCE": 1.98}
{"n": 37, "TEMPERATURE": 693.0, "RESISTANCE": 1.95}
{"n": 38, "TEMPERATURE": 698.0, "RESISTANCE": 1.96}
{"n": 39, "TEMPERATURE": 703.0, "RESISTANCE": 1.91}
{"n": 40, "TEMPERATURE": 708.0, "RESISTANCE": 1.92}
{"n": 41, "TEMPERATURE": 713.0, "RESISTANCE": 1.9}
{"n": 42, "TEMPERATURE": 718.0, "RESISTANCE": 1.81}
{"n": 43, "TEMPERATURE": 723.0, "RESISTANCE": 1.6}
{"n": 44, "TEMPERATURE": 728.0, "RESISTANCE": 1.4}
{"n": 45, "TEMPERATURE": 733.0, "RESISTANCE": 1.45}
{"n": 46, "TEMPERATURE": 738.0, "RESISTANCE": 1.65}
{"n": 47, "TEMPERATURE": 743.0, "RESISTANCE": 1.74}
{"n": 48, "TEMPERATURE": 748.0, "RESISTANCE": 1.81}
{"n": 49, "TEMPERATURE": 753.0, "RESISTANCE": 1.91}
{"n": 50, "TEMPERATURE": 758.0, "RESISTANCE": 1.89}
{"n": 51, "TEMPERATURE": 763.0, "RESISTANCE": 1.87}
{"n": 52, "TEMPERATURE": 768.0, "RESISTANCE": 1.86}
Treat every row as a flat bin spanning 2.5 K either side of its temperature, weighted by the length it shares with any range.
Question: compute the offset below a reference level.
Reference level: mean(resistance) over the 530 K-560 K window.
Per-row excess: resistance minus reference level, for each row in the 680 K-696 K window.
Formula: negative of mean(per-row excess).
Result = 0.07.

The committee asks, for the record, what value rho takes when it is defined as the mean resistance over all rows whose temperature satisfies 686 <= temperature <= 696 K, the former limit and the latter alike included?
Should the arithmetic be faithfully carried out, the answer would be 1.96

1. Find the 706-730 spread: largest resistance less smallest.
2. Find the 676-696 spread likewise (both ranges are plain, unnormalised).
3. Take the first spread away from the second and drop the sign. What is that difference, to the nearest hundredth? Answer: 0.47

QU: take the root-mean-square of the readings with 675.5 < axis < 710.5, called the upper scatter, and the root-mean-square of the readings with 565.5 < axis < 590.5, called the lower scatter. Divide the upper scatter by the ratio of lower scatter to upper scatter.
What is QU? 1.88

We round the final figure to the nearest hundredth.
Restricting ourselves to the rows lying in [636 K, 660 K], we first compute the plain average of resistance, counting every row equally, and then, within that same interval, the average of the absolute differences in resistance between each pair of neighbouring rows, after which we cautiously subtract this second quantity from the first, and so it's 1.97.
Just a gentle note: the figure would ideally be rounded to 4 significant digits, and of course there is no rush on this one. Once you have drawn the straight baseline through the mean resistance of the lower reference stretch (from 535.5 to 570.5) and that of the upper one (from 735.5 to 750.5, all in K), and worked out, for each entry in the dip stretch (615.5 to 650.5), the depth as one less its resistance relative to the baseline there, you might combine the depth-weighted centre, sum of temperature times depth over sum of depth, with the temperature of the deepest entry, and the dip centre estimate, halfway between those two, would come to 628.9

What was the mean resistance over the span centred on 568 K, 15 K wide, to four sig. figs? 2.037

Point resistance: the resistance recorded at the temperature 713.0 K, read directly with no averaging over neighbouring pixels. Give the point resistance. 1.9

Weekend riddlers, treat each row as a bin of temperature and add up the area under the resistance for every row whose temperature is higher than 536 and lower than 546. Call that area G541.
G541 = 20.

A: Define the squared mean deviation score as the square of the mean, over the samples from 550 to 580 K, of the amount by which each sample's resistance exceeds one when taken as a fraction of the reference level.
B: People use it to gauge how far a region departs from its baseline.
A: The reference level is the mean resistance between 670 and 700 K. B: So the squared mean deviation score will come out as 0.0010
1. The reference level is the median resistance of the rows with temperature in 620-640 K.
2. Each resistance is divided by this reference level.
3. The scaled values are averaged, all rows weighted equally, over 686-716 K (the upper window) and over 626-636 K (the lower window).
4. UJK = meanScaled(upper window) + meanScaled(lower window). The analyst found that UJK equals 1.97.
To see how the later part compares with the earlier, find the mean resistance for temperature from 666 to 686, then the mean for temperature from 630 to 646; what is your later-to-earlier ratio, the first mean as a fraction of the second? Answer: 0.98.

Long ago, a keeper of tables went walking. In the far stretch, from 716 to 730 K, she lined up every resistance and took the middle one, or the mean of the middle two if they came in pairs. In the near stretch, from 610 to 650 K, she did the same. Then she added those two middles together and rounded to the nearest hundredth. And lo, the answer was 3.62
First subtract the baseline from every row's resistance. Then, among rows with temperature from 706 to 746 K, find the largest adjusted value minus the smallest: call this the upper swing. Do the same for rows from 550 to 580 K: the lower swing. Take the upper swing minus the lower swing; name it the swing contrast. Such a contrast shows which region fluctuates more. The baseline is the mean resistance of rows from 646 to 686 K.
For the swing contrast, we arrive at 0.46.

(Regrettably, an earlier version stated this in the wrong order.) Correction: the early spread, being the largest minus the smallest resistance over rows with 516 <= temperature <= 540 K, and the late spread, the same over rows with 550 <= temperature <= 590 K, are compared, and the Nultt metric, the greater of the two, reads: 0.15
